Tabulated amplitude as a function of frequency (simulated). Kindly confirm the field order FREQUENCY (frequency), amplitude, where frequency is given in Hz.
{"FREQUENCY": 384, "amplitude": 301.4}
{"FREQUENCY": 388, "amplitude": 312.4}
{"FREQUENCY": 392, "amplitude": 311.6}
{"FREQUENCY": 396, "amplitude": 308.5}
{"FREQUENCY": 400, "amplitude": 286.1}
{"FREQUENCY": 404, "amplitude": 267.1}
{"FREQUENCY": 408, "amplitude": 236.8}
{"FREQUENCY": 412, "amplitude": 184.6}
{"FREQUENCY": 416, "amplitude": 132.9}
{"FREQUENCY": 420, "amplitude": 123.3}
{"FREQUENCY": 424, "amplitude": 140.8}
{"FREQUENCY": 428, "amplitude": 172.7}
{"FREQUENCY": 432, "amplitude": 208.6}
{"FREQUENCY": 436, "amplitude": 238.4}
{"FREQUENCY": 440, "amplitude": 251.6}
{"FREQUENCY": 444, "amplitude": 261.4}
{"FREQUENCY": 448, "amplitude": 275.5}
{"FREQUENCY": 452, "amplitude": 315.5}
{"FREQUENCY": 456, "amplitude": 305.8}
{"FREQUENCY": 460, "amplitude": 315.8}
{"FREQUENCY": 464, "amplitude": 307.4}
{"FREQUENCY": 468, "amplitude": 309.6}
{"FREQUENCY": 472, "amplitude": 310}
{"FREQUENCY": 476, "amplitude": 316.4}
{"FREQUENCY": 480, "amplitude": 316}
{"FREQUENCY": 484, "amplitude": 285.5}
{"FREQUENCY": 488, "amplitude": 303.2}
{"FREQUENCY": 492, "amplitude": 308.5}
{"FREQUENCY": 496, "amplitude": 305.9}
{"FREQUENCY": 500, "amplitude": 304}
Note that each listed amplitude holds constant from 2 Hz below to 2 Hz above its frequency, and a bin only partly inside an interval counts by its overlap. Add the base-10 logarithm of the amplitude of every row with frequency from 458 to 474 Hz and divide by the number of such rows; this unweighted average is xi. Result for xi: 2.49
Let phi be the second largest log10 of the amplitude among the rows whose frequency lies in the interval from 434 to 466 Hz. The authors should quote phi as 2.50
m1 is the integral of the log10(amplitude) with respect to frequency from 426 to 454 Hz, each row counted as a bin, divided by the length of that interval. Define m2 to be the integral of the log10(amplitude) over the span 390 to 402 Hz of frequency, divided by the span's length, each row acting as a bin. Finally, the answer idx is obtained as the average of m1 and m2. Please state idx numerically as 2.43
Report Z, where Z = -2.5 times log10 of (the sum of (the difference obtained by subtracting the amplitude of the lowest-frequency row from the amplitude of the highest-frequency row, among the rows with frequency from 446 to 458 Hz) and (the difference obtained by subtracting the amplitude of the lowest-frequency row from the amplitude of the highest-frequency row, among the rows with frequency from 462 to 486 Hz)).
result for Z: -2.3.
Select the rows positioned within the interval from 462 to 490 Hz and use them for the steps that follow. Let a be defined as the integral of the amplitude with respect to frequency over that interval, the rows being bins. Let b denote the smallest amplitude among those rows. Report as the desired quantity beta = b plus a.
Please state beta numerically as 8878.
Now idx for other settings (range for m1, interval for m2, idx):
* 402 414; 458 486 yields 2.42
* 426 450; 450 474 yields 2.43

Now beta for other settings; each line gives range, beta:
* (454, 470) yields 5260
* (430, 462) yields 8899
